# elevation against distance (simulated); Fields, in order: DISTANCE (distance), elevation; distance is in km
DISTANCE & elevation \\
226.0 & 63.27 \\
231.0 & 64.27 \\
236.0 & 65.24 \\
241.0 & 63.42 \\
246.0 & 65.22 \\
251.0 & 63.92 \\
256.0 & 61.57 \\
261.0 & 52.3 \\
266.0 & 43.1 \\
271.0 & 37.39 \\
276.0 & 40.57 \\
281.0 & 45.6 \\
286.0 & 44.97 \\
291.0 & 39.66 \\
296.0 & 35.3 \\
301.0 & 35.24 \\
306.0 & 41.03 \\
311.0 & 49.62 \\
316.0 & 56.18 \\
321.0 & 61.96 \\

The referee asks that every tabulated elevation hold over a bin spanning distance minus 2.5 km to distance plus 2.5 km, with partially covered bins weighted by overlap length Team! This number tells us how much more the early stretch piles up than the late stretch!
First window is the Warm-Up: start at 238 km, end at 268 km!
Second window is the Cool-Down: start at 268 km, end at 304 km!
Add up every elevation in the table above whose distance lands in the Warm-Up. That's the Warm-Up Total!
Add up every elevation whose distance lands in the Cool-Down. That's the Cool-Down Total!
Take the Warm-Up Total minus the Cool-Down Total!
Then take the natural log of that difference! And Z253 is 4.3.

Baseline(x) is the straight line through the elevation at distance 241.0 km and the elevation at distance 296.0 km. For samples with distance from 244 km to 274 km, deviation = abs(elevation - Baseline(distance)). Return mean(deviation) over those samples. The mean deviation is 5.8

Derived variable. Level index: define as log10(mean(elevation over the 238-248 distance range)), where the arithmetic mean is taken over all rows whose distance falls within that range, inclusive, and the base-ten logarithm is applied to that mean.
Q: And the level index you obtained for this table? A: 1.81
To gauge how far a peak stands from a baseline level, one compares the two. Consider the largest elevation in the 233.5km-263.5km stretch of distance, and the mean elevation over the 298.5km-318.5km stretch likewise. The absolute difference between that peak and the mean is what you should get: 20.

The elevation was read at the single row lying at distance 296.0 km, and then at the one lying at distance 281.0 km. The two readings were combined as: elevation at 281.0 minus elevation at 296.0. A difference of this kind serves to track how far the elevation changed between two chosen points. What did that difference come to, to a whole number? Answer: 10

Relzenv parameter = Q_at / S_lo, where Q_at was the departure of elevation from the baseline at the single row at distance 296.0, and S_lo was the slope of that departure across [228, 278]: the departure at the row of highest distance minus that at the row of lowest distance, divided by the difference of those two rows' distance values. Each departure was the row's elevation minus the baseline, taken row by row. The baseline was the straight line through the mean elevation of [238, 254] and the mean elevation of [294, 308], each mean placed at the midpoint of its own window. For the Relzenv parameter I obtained 121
